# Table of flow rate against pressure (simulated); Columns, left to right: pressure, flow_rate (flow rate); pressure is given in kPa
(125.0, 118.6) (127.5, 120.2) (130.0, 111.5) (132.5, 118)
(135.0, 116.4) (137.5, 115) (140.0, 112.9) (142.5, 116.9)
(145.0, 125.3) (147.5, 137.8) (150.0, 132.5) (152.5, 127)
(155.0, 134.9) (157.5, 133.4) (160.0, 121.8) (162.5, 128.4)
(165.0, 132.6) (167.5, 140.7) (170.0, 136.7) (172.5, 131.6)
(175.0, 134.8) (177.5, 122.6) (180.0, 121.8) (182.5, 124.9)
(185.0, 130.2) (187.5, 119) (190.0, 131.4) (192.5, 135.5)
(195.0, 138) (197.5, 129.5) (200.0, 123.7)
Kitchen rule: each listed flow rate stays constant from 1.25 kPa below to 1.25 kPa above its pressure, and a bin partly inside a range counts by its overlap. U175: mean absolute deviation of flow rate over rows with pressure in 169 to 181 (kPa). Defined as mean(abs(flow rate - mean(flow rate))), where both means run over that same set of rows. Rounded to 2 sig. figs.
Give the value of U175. 5.8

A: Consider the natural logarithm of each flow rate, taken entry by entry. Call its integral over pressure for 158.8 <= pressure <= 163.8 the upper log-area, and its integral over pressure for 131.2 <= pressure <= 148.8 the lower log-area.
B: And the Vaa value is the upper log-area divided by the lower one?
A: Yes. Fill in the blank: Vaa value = 0.3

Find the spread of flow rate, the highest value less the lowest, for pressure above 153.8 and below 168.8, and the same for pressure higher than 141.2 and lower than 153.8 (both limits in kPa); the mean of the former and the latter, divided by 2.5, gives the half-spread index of 8.0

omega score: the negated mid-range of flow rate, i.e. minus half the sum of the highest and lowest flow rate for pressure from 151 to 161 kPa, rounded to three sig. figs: -128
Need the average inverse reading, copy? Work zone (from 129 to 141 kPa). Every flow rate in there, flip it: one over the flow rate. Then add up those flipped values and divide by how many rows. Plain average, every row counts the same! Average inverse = 0.0087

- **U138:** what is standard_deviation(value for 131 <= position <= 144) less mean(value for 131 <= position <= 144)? -114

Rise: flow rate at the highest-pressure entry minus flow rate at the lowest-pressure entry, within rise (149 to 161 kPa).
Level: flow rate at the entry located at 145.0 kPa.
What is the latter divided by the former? -12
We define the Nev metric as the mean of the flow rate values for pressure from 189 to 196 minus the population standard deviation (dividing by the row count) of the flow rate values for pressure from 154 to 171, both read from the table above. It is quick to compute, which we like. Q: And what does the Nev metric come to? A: 129.3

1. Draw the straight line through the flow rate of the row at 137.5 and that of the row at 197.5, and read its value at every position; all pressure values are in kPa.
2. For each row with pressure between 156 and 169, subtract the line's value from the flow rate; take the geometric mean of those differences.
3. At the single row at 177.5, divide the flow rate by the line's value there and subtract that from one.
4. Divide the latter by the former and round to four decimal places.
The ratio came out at 0.0021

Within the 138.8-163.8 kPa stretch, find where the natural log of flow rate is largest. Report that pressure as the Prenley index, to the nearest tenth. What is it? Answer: 147.5 kPa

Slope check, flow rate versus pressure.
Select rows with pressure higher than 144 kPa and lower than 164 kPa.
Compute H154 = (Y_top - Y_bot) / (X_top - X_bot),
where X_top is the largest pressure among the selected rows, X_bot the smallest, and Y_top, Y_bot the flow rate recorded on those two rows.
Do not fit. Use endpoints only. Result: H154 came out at 0.2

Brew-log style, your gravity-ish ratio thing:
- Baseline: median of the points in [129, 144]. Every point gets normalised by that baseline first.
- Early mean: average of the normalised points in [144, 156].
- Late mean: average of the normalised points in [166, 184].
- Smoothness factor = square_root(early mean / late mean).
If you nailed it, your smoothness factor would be 1.00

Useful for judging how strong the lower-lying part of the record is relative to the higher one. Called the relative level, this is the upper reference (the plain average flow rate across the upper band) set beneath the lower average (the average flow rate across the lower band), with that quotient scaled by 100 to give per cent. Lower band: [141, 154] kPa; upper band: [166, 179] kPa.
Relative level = 96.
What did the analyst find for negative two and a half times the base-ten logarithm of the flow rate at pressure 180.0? -5.21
